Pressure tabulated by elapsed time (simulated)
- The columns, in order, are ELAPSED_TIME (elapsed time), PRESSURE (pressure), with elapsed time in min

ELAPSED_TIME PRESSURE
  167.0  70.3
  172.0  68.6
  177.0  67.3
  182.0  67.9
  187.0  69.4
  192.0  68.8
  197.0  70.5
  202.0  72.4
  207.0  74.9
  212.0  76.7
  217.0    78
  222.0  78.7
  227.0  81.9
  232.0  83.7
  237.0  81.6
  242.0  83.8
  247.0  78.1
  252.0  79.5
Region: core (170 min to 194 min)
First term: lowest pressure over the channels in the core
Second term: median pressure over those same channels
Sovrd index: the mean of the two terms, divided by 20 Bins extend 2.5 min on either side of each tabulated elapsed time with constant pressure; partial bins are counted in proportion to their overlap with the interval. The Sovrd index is 3.4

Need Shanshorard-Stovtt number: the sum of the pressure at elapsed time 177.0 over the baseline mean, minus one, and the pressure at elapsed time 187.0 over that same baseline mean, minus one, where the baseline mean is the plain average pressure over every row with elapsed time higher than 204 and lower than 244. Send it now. -0.29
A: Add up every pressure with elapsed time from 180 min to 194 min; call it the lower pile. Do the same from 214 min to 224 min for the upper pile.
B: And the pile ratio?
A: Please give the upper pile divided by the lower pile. 0.8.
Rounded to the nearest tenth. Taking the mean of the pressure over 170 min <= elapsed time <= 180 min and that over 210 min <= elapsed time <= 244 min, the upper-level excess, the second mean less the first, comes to 12.7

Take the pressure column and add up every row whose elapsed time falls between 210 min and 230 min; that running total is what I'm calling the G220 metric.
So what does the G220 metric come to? 315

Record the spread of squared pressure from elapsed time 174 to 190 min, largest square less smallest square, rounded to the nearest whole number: 287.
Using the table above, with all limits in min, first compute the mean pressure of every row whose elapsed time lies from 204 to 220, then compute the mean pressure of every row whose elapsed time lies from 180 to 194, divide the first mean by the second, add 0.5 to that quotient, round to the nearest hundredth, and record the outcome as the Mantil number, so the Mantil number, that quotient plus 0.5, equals 1.61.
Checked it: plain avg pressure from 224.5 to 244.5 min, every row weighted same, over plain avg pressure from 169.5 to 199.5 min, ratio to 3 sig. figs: 1.20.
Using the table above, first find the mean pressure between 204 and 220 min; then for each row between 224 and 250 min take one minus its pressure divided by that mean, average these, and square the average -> 0.005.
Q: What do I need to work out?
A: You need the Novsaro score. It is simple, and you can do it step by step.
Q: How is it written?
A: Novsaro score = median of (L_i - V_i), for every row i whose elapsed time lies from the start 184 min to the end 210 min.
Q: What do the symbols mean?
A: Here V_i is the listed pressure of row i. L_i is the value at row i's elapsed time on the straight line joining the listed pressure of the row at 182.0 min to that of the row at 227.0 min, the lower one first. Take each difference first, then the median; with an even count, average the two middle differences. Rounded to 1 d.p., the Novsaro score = 1.7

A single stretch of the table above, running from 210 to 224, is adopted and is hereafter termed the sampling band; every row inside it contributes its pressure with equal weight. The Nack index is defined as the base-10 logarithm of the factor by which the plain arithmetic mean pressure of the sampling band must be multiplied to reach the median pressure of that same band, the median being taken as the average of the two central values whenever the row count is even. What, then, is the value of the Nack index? 0.0011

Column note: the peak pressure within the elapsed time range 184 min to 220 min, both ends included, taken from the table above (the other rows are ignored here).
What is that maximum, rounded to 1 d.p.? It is 78.0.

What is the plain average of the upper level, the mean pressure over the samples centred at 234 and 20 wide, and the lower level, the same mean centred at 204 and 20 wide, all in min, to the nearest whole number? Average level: 78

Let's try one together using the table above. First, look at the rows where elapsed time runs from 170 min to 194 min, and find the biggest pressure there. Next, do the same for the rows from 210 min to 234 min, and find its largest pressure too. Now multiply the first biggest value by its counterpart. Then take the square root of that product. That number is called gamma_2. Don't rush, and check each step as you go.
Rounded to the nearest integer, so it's 76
